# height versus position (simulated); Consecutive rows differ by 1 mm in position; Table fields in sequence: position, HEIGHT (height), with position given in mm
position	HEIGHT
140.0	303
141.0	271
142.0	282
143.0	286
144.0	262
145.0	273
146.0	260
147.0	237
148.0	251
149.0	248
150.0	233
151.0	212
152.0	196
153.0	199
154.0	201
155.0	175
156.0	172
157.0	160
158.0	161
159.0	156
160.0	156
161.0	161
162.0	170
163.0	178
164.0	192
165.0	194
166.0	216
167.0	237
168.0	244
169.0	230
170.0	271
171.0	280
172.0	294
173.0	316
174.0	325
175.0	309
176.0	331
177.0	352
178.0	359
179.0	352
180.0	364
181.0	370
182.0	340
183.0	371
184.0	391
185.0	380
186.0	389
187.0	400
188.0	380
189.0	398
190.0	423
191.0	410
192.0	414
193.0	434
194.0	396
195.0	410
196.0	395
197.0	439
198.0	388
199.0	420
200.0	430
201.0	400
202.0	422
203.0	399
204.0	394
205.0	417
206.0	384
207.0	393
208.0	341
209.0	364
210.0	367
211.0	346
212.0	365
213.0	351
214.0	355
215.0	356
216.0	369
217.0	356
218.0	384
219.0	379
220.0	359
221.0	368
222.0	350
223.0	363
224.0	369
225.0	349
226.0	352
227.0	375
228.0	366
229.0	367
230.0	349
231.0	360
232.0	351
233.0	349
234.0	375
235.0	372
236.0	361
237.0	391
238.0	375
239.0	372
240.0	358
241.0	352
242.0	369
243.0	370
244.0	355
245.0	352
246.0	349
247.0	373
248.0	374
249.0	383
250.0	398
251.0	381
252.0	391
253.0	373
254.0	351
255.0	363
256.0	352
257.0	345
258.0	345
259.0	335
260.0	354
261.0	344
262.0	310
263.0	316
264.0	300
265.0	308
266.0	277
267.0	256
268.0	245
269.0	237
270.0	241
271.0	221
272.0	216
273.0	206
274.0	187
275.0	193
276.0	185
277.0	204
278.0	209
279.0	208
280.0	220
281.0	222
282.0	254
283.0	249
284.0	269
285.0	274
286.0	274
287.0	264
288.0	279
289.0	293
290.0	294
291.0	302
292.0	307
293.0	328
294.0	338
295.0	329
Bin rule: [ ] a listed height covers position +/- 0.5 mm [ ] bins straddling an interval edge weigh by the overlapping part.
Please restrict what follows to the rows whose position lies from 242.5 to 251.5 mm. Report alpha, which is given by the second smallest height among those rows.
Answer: 352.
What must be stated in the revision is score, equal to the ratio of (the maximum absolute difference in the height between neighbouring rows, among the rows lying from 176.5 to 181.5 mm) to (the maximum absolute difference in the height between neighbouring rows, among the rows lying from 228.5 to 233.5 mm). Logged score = 0.67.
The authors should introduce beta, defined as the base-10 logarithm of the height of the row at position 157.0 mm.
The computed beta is 2.20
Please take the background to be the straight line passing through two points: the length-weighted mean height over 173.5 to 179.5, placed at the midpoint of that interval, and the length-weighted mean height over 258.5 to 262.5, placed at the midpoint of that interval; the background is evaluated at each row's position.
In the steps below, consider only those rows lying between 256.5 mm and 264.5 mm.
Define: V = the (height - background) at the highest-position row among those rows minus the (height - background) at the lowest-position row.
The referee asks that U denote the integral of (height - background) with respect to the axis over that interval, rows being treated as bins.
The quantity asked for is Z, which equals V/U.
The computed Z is 1.21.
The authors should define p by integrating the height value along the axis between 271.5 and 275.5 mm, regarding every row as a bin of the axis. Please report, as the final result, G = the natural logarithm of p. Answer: 6.7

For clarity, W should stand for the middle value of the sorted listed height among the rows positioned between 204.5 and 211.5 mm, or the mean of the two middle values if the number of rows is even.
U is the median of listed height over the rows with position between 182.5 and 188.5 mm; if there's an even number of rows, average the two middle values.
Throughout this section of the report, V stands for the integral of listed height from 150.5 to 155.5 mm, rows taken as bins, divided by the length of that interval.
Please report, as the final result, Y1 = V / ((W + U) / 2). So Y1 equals 0.52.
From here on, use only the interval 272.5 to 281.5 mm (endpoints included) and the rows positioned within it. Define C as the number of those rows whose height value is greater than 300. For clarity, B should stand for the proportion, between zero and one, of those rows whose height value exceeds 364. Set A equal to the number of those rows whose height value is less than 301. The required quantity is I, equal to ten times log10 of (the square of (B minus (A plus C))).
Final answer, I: 19.1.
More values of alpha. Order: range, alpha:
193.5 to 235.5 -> 346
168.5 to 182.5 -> 271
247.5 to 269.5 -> 245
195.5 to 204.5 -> 394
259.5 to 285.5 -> 187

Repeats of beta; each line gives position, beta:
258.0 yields 2.54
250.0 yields 2.60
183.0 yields 2.57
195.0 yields 2.61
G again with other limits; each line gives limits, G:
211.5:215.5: 7.3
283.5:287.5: 7.0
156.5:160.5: 6.5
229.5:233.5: 7.3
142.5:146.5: 7.0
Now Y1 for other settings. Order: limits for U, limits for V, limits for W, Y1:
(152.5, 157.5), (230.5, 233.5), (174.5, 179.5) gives 1.34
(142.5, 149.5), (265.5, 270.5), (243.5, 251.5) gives 0.79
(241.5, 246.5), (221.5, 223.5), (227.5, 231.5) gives 0.99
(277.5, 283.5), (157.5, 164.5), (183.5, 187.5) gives 0.55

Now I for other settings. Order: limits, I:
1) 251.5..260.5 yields 18.9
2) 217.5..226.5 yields 18.6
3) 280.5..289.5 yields 19.1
